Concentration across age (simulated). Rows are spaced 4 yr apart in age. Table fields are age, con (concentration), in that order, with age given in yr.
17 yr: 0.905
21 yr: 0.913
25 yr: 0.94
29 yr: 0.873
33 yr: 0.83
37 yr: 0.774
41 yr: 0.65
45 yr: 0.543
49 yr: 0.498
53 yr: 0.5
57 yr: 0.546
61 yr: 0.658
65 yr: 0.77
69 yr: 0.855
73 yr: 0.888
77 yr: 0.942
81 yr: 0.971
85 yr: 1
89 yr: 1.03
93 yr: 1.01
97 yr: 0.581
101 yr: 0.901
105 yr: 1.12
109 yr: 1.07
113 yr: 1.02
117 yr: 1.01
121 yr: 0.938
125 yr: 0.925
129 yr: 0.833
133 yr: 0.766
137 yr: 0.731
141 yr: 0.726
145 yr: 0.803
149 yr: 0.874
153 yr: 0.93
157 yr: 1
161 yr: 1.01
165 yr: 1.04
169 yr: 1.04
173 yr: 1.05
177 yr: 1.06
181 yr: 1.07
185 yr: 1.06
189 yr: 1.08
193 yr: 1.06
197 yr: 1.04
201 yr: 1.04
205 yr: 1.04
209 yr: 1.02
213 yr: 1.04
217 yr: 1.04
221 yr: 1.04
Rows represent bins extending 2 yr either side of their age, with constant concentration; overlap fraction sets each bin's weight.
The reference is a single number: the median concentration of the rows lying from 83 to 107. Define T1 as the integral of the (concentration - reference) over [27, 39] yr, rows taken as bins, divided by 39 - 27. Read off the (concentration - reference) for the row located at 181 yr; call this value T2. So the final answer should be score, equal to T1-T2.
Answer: -0.24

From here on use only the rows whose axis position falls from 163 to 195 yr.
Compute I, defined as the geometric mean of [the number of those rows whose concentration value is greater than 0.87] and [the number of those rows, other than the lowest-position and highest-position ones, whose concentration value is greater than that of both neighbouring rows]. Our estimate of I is 4.0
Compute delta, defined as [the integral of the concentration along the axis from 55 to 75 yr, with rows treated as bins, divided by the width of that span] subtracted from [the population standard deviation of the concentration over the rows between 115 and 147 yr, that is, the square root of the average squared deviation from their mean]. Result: -0.64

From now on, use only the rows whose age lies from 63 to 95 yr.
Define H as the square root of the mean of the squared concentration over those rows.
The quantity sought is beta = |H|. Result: 0.94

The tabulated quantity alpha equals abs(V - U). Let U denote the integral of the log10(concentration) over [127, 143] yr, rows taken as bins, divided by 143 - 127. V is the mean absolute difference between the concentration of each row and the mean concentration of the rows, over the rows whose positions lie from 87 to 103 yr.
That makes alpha 0.27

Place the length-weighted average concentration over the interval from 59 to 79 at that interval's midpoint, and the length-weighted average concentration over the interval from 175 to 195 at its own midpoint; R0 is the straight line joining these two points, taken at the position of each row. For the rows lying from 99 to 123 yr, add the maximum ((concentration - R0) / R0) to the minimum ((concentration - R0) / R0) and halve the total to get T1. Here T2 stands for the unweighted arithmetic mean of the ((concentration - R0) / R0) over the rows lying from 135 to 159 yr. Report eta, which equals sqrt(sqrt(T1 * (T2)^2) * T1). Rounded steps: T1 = 0.127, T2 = -0.146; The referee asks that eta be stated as 0.081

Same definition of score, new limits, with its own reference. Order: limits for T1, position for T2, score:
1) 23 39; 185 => -0.21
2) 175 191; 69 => 0.21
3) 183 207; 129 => 0.22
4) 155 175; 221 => -0.01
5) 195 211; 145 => 0.23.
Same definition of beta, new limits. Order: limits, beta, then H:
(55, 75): 0.75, 0.75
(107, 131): 0.97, 0.97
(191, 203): 1.05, 1.05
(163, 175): 1.04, 1.04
